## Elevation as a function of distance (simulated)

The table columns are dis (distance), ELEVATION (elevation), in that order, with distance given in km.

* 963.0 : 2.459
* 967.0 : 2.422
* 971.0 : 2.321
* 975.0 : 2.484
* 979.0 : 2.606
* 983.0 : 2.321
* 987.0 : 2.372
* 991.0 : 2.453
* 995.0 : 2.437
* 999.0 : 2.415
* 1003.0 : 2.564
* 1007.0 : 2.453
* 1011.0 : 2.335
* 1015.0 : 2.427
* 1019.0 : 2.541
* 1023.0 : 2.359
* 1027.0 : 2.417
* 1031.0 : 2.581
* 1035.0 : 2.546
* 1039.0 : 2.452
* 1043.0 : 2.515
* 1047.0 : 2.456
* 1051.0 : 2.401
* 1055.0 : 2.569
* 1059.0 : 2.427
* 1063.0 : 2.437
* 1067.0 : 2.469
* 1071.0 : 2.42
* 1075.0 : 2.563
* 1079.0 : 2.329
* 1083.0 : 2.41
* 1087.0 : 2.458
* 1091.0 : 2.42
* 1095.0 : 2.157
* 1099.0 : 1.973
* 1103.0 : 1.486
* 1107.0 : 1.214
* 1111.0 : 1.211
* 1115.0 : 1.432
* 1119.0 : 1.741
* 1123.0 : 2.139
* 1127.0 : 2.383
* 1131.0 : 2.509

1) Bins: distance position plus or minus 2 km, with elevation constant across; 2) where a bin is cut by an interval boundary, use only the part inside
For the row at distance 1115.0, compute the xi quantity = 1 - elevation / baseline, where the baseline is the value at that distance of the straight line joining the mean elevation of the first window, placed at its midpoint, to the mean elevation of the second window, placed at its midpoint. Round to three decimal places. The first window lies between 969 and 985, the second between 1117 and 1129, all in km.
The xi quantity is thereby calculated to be 0.320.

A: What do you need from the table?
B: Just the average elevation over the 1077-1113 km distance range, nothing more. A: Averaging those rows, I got 1.96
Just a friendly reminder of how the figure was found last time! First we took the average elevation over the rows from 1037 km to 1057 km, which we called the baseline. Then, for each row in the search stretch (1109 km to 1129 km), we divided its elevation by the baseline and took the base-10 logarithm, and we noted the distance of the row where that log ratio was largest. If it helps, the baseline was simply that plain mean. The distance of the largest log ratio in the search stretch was 1127.0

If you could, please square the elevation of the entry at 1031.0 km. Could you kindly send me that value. 6.7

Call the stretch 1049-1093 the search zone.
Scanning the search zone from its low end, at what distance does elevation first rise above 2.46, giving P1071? 1055.0 km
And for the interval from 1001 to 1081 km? 1003.0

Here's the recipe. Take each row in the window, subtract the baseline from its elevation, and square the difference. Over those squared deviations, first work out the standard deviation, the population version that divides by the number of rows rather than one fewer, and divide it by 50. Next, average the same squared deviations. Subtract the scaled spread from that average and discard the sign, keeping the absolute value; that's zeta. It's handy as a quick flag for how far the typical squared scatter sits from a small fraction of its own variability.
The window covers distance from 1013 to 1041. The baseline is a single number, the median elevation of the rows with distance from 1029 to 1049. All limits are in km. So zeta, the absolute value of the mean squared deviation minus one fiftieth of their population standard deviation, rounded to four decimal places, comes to 0.0072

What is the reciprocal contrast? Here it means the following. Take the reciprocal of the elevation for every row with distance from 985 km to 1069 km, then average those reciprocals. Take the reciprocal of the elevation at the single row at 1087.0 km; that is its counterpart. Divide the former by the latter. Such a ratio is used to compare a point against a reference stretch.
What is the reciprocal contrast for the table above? 1.00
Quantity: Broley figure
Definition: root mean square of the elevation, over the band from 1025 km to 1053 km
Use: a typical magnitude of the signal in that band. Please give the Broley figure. 2.48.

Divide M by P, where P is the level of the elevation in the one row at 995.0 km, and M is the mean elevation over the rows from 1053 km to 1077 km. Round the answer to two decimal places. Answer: 1.02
